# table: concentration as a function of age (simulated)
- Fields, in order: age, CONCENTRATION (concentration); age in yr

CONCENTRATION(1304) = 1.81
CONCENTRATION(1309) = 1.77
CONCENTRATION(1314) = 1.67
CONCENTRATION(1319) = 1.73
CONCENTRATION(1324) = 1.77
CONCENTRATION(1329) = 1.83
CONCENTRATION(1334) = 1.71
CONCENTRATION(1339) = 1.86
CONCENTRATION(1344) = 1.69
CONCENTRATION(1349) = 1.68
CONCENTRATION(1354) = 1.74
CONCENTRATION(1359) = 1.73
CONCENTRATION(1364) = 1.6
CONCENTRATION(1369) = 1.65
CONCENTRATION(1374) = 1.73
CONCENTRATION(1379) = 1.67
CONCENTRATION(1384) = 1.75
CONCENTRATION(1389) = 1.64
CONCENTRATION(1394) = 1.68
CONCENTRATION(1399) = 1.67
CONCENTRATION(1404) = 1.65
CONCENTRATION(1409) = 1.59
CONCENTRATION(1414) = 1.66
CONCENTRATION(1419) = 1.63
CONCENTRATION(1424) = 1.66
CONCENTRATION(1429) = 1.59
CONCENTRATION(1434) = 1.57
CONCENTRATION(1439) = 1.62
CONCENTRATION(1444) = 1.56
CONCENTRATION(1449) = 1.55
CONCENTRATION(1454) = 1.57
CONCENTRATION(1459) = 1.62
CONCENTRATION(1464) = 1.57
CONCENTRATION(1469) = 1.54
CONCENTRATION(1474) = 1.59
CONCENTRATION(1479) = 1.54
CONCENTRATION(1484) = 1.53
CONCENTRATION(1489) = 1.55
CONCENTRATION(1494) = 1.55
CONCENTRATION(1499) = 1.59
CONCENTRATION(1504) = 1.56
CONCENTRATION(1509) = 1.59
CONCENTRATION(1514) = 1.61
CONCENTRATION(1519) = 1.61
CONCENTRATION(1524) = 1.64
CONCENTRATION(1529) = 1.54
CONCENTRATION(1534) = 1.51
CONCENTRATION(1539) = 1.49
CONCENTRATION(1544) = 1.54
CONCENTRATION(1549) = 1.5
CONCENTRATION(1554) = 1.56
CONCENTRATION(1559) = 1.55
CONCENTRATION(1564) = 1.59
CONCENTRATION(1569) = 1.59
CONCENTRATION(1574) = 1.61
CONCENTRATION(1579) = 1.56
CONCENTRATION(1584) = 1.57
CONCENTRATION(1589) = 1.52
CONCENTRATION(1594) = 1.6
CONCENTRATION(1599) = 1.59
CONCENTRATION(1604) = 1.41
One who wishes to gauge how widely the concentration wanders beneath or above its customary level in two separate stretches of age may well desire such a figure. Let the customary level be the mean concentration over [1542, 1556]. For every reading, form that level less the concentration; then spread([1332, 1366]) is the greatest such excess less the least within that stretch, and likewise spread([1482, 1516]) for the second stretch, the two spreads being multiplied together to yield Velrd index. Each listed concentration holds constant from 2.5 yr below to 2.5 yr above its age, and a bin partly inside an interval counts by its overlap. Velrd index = 0.021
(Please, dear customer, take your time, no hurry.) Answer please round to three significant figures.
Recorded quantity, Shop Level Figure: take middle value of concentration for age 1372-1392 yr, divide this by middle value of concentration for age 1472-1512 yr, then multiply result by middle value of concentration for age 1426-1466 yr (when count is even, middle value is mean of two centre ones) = 1.72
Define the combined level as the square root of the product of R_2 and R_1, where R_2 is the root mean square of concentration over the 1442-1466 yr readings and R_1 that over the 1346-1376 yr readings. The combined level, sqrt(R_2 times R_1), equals 1.63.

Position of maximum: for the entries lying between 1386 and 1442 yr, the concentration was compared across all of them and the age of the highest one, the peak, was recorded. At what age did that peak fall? 1394 yr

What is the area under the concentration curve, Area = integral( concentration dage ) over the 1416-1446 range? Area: 48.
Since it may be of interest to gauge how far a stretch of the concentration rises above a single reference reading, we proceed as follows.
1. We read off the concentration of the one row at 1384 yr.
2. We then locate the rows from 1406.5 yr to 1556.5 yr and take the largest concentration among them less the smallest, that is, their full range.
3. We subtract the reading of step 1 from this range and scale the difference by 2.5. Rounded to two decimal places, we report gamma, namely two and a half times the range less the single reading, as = -3.95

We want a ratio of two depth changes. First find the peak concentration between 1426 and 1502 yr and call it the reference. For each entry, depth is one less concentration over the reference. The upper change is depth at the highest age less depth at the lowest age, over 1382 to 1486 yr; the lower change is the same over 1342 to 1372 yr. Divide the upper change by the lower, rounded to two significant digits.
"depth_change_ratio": 5.5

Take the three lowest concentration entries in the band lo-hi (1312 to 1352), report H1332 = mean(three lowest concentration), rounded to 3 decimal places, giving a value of 1.680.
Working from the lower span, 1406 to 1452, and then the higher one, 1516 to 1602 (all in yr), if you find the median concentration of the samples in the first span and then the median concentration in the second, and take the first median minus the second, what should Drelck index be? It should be 0.03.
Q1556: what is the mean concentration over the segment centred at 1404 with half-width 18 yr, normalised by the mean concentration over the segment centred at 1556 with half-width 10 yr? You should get 1.06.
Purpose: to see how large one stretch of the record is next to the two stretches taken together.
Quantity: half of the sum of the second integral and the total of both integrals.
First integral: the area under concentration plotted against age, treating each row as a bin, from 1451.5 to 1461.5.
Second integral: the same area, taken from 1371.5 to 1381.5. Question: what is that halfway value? 25.0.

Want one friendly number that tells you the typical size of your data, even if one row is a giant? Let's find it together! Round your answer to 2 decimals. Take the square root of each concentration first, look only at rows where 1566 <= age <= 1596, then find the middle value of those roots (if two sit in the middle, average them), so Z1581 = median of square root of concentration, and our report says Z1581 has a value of 1.26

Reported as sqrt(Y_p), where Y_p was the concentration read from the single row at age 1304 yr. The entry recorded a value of 1.35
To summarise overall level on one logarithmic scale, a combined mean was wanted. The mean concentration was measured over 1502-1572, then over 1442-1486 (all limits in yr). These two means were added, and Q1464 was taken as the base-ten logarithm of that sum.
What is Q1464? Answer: 0.495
